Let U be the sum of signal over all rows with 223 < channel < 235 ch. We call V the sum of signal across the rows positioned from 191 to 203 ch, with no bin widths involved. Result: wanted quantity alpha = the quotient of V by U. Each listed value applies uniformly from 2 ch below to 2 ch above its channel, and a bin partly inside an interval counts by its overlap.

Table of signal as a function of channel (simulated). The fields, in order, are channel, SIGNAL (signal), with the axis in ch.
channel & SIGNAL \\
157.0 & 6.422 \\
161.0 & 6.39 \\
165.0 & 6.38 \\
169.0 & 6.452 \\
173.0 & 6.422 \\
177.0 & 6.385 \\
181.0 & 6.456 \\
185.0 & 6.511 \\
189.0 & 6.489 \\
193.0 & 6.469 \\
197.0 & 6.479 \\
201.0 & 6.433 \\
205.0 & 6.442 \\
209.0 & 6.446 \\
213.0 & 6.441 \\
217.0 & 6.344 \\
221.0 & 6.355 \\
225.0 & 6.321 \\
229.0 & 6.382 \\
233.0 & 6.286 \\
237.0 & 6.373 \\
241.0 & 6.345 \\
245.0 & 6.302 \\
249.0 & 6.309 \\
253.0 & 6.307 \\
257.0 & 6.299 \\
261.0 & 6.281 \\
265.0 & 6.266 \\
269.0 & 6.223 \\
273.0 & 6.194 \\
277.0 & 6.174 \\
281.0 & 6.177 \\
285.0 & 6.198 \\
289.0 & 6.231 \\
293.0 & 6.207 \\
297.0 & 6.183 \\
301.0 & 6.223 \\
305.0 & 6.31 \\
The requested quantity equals 1.02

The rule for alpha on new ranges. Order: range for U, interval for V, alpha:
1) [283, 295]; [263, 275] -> 1.00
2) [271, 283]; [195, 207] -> 1.04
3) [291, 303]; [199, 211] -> 1.04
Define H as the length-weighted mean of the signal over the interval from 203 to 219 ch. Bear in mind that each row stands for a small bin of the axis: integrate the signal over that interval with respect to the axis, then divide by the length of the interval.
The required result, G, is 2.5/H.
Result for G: 0.390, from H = 6.42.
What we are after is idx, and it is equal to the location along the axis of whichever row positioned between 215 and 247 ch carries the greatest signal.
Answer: 229.0 ch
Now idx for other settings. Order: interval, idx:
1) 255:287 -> 257.0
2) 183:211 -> 185.0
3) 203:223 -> 209.0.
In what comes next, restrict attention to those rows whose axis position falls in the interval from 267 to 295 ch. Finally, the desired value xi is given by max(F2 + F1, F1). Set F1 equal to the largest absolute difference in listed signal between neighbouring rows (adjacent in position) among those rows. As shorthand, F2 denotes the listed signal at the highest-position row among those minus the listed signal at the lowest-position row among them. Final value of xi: 0.03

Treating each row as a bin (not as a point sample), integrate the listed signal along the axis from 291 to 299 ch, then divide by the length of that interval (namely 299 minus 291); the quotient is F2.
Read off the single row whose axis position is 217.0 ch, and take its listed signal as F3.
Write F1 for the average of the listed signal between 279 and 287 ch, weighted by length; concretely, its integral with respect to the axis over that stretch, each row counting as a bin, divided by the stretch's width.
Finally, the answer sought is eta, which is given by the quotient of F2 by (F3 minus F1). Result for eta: 40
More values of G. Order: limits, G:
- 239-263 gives 0.396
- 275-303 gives 0.403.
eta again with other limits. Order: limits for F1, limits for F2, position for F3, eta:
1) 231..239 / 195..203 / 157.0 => 70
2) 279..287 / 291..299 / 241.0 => 39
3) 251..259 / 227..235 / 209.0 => 44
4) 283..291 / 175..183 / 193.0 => 25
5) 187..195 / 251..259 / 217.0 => -47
